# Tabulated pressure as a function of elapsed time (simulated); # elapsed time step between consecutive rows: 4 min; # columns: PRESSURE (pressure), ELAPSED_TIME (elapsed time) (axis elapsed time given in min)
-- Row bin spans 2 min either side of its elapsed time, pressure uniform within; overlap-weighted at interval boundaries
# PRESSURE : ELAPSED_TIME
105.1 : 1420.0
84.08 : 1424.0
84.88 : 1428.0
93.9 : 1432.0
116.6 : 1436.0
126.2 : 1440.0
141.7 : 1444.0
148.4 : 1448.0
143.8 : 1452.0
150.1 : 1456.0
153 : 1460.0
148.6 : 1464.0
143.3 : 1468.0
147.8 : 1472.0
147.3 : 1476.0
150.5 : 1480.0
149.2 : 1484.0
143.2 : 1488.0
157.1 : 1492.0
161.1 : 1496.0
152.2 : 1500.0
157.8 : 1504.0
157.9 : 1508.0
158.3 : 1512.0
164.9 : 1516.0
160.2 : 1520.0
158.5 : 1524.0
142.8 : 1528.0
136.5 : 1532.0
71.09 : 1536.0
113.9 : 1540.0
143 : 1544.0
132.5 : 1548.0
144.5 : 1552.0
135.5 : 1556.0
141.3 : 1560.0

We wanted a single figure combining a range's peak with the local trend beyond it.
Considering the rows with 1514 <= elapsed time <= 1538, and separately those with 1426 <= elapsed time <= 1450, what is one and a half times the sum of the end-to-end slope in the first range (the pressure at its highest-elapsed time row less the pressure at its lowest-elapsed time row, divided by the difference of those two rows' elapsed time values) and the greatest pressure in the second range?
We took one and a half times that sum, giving 216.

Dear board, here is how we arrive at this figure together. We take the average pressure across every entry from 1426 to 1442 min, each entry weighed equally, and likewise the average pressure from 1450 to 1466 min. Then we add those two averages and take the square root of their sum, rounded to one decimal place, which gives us 15.9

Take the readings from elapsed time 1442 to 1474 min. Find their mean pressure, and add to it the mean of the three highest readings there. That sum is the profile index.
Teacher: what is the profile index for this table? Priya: 298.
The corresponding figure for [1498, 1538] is 307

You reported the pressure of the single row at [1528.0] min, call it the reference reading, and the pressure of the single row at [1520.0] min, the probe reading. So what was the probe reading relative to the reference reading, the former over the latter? 1.12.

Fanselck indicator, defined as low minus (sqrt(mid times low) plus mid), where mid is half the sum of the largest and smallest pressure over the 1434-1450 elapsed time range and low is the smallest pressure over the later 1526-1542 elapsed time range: -158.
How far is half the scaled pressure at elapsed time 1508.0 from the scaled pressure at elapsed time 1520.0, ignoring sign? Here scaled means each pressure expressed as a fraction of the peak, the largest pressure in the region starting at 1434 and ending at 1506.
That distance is 0.50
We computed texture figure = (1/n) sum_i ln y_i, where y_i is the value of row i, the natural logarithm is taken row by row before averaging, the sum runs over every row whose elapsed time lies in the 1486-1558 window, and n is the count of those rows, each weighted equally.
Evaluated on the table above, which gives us 4.95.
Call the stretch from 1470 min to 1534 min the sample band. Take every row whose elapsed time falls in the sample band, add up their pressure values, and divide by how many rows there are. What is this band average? 153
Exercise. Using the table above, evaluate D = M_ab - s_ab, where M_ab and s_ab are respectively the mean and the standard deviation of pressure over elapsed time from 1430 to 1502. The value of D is 127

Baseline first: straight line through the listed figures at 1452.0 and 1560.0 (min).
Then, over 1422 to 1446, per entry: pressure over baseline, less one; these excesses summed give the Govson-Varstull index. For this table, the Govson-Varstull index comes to -1.5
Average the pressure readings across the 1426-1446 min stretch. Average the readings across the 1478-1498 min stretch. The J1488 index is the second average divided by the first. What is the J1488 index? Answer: 1.4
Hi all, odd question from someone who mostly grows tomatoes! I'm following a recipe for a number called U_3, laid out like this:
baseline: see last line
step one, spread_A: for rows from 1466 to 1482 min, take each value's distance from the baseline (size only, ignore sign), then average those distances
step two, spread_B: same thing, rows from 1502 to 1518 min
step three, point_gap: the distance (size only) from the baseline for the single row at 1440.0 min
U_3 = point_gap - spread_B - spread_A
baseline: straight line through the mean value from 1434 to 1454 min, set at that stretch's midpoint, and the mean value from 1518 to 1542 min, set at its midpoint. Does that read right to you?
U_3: -32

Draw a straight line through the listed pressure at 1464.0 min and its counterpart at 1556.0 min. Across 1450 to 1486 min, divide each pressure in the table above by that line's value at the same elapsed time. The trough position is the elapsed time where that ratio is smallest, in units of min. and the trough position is 1452.0 min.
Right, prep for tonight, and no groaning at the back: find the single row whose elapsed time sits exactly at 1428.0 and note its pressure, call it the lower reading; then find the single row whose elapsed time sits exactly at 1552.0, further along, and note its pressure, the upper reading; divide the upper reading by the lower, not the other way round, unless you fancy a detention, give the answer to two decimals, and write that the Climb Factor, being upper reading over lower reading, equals 1.70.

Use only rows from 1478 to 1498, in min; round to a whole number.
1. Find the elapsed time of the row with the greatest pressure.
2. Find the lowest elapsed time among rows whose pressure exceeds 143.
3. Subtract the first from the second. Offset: -16 min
